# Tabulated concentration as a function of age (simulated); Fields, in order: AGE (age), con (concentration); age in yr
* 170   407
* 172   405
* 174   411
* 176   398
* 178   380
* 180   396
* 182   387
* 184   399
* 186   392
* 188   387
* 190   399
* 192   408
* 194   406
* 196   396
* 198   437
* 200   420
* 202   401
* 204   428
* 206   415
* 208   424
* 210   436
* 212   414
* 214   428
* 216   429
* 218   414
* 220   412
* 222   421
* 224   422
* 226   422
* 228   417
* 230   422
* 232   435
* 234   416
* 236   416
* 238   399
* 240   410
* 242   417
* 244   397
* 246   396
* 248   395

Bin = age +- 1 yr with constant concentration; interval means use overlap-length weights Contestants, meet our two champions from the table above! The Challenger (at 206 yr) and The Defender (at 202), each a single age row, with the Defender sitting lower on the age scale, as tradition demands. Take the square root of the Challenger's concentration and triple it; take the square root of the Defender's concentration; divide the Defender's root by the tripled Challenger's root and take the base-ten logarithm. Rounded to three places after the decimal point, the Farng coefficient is -0.485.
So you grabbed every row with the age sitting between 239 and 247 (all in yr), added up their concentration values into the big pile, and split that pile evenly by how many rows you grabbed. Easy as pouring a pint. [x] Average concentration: 405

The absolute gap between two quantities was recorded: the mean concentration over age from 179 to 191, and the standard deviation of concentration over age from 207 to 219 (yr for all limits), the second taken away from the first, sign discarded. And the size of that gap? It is 385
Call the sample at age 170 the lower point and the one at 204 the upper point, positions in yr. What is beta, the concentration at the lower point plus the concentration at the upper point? 835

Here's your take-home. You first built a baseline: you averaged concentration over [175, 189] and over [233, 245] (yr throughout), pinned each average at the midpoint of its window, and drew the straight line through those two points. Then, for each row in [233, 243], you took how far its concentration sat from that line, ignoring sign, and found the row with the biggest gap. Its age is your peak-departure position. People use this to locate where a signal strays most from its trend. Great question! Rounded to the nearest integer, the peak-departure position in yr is 238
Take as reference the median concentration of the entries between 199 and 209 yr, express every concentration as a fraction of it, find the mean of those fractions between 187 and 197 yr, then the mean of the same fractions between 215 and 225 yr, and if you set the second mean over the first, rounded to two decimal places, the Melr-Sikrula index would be 1.05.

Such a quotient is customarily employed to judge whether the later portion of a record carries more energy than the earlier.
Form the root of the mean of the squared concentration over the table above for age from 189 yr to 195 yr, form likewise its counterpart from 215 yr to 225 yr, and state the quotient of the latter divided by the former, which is 1.04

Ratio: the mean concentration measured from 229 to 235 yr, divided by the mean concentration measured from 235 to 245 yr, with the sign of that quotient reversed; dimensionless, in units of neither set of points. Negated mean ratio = -1.04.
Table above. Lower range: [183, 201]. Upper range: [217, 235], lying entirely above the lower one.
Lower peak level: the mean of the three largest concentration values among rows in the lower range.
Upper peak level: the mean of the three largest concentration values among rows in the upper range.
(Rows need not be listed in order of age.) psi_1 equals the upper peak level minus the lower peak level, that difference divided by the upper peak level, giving 0.011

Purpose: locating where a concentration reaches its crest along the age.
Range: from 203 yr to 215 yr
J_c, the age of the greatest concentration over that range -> 210 yr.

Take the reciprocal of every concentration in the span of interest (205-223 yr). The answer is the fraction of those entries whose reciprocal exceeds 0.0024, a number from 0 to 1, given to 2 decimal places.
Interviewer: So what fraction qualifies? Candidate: 0.44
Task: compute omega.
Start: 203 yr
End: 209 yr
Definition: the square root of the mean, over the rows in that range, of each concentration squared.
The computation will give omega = 422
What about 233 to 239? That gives 410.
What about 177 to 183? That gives 388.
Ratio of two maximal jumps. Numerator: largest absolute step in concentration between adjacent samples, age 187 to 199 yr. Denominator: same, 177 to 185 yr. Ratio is 2.6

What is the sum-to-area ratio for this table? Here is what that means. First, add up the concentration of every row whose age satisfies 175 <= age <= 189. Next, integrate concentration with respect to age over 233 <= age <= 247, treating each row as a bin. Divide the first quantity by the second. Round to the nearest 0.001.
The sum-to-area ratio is 0.480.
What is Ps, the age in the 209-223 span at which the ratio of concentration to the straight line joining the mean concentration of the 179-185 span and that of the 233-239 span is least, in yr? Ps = 220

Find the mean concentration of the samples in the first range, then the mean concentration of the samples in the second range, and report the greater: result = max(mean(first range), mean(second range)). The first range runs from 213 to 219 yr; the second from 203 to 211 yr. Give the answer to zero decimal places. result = 426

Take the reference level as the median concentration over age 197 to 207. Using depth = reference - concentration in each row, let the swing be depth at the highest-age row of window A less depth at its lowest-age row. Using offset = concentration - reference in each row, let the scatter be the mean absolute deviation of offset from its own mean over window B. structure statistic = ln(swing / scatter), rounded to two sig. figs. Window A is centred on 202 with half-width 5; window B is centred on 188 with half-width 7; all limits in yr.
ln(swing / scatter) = 1.1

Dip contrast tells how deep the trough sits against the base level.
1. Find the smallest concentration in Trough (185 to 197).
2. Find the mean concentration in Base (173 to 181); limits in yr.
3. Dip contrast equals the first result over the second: 0.98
